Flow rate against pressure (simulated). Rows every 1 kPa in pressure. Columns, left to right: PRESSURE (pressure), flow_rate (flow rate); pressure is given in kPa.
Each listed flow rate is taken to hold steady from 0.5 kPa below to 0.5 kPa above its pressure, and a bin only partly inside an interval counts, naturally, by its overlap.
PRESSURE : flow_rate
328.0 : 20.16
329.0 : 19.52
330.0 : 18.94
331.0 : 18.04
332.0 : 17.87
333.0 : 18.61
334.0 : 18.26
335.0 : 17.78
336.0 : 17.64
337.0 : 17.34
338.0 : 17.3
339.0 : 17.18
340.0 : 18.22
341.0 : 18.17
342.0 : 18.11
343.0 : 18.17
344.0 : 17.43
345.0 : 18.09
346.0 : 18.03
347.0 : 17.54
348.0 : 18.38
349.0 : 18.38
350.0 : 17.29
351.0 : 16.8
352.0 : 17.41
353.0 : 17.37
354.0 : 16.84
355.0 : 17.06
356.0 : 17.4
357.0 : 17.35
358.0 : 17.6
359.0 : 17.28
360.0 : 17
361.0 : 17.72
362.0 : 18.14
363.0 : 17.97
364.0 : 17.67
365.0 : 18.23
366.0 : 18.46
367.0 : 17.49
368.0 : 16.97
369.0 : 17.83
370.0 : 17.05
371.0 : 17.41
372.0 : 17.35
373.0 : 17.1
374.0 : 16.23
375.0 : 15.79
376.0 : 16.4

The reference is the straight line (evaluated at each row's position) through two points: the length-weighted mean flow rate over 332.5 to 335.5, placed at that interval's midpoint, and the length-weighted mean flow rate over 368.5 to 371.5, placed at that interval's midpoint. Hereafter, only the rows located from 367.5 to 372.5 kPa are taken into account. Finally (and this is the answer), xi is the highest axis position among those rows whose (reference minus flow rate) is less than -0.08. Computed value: 369.0 kPa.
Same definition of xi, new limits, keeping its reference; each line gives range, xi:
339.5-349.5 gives 349.0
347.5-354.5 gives 349.0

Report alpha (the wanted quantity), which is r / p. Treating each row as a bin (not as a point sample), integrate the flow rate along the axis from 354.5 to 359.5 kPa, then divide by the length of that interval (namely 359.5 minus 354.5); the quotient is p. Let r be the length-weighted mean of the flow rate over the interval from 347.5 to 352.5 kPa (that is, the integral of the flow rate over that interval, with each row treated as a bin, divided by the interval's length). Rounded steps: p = 17.3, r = 17.7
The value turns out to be 1.02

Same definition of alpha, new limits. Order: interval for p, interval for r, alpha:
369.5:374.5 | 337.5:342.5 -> 1.05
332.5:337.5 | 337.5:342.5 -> 0.99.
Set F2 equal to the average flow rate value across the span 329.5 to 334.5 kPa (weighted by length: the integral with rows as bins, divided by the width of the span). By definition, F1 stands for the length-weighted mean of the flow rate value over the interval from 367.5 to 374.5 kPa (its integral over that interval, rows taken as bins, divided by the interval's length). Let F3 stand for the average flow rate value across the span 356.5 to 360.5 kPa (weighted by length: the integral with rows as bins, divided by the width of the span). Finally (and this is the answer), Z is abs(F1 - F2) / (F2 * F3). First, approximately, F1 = 17.1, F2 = 18.3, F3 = 17.3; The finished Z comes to 0.0038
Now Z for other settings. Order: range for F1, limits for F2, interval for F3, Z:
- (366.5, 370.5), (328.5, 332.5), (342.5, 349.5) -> 0.0038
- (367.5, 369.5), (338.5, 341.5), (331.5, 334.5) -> 0.0014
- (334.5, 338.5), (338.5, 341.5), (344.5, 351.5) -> 0.0011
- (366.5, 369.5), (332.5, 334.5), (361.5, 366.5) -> 0.0030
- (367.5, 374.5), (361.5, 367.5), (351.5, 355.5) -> 0.0028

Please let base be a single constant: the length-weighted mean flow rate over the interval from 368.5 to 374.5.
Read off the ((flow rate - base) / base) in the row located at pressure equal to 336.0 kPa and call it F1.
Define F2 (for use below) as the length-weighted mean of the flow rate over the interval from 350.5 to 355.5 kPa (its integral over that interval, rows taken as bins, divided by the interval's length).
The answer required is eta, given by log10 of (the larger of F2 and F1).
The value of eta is 1.23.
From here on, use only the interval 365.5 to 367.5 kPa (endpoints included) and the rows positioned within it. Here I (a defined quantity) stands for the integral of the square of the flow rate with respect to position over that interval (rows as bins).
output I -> 647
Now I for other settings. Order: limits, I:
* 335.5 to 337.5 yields 612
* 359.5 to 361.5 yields 603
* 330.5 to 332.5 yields 645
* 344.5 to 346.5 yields 652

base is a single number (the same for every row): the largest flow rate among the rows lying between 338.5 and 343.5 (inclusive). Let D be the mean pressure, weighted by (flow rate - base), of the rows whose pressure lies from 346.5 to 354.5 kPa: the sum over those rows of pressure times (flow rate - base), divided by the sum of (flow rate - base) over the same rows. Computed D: 351.7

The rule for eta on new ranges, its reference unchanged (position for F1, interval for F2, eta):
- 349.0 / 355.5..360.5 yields 1.24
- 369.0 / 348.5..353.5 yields 1.24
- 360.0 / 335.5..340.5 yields 1.24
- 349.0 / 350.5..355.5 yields 1.23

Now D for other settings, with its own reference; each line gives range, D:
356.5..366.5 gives 359.4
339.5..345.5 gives 343.7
